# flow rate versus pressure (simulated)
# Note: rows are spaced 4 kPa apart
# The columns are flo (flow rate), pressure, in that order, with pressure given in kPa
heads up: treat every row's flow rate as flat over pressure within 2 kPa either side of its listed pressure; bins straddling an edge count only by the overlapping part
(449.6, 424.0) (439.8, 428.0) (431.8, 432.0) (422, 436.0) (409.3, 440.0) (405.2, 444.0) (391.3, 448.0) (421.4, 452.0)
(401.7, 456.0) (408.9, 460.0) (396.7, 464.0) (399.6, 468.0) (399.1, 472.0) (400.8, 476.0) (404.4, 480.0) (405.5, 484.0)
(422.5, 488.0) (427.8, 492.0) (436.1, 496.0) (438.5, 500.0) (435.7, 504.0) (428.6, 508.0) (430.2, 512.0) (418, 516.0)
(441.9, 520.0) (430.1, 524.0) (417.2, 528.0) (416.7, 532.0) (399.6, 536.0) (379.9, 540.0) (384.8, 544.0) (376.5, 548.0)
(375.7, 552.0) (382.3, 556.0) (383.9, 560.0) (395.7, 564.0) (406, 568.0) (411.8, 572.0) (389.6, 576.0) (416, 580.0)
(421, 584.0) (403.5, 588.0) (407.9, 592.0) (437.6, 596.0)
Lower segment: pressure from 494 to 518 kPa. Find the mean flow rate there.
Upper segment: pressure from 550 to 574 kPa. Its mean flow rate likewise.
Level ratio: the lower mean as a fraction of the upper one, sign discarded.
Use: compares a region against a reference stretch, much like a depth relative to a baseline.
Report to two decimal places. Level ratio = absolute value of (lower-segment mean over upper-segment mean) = 1.10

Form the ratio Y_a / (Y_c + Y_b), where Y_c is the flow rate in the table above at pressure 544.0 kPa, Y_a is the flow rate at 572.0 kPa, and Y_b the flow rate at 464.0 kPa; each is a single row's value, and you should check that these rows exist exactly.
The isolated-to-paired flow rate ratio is 0.527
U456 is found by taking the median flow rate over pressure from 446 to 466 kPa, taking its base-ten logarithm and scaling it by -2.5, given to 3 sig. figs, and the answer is -6.51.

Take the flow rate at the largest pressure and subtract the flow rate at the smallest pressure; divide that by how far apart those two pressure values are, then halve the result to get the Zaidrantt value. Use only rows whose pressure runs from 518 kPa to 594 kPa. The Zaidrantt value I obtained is -0.24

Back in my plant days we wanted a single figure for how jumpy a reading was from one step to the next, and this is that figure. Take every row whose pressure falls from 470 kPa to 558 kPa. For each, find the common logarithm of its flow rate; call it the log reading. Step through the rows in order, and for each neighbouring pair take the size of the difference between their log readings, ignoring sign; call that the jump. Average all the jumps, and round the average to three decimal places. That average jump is 0.008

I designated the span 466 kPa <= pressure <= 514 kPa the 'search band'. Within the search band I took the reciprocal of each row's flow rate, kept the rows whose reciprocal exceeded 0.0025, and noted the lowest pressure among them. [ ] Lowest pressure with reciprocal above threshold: 468.0 kPa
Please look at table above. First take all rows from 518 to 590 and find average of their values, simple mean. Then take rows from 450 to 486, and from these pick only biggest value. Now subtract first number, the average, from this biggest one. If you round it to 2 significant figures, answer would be 20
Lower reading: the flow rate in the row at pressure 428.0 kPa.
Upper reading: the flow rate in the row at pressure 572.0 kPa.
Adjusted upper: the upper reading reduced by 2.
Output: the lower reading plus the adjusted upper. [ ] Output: 850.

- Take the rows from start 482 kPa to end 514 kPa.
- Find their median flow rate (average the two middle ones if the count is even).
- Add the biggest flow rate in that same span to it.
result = 868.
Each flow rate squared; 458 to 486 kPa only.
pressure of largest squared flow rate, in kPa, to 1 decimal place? 460.0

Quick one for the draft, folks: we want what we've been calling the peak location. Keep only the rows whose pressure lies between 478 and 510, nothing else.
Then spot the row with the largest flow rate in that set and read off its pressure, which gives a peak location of 500.0 kPa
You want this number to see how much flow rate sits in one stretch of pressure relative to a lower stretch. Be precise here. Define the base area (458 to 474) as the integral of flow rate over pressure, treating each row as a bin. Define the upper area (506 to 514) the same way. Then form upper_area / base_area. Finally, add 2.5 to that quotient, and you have 3.0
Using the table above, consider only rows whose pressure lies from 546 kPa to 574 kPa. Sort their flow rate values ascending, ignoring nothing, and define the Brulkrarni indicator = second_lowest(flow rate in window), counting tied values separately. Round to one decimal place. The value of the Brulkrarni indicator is 376.5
